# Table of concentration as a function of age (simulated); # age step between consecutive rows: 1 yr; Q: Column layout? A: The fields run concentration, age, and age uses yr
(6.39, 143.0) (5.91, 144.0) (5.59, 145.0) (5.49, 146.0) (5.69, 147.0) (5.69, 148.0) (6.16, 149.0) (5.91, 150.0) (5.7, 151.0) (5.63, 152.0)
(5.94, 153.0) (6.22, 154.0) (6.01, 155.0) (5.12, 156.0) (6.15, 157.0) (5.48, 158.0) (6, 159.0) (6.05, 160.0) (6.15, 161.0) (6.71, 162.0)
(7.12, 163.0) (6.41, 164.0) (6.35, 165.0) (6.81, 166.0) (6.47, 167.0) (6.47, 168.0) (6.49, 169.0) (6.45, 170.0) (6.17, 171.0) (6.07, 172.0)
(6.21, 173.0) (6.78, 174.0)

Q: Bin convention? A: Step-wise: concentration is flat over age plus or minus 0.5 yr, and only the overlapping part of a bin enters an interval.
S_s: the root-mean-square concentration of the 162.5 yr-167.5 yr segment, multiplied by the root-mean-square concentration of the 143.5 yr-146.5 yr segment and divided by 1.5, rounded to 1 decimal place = 25.1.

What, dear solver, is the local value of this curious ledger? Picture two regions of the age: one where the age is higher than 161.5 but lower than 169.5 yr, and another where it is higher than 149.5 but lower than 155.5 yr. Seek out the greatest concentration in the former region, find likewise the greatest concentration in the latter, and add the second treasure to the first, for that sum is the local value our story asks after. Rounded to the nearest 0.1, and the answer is 13.3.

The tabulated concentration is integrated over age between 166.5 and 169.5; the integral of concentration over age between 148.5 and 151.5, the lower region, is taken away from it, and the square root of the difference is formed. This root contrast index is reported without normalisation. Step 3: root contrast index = 1.29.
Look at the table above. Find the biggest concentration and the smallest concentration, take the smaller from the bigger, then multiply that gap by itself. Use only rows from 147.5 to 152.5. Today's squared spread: 0.3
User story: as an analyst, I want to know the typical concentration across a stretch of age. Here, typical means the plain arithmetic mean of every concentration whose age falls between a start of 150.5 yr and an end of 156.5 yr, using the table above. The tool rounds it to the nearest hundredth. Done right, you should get 5.77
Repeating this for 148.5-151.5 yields 5.92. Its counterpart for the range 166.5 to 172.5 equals 6.35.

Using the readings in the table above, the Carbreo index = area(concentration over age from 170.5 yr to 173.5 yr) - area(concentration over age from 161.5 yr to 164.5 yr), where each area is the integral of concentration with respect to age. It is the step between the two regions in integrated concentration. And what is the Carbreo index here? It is -1.8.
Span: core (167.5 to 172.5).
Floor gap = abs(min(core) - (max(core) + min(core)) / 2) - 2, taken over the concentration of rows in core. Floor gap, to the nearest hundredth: -1.79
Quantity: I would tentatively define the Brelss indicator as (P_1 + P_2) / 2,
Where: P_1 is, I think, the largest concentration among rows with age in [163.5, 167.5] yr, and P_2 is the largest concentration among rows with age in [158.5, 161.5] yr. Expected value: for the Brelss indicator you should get 6.48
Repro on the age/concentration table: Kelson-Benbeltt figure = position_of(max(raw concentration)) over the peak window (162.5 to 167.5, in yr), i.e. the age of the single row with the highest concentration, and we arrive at 163.0 yr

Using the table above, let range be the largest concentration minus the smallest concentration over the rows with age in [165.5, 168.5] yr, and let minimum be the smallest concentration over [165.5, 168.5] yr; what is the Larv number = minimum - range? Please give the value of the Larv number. 6.1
